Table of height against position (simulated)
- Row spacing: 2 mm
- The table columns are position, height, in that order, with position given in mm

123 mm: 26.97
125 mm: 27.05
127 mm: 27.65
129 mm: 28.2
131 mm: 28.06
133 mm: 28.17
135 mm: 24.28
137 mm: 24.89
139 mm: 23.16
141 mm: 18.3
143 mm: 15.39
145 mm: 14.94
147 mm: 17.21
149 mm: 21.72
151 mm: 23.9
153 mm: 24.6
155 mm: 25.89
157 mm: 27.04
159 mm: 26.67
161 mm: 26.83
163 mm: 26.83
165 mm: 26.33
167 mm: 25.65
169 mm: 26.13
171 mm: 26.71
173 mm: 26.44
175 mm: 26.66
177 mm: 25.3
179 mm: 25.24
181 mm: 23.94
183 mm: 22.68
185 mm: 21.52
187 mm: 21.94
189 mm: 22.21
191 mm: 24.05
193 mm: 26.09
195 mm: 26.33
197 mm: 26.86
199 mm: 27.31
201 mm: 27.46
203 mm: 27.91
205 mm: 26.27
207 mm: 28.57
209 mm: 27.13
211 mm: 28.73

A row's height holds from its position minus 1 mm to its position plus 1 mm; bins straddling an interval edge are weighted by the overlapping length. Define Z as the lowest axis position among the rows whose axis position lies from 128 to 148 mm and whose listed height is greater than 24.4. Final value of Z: 129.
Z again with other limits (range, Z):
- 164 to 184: 165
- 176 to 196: 177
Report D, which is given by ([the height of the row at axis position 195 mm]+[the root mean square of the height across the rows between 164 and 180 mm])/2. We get 26.2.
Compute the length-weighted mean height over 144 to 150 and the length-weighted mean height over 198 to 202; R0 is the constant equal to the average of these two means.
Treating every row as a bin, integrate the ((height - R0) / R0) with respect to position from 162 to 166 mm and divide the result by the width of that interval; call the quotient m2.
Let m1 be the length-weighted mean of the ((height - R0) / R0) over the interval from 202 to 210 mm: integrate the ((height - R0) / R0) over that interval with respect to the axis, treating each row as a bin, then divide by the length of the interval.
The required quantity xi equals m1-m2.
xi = 0.0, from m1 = 0.2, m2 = 0.172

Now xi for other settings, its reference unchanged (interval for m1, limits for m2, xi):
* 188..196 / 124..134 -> -0.1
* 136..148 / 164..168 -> -0.3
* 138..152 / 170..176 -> -0.3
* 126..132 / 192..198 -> 0.1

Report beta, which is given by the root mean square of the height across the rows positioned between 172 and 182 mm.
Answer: 25.5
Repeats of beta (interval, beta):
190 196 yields 25.5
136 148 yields 19.4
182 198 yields 24.0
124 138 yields 26.9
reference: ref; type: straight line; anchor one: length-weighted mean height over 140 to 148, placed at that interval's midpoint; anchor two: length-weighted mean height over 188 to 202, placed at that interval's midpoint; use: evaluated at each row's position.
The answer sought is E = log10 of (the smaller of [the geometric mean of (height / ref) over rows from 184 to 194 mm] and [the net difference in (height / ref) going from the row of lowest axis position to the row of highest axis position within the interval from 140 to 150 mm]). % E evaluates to -1.00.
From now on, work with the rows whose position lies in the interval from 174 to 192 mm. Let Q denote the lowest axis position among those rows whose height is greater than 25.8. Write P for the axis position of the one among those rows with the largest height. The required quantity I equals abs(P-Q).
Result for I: 0 mm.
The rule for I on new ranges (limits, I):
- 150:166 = 2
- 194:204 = 8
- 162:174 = 0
